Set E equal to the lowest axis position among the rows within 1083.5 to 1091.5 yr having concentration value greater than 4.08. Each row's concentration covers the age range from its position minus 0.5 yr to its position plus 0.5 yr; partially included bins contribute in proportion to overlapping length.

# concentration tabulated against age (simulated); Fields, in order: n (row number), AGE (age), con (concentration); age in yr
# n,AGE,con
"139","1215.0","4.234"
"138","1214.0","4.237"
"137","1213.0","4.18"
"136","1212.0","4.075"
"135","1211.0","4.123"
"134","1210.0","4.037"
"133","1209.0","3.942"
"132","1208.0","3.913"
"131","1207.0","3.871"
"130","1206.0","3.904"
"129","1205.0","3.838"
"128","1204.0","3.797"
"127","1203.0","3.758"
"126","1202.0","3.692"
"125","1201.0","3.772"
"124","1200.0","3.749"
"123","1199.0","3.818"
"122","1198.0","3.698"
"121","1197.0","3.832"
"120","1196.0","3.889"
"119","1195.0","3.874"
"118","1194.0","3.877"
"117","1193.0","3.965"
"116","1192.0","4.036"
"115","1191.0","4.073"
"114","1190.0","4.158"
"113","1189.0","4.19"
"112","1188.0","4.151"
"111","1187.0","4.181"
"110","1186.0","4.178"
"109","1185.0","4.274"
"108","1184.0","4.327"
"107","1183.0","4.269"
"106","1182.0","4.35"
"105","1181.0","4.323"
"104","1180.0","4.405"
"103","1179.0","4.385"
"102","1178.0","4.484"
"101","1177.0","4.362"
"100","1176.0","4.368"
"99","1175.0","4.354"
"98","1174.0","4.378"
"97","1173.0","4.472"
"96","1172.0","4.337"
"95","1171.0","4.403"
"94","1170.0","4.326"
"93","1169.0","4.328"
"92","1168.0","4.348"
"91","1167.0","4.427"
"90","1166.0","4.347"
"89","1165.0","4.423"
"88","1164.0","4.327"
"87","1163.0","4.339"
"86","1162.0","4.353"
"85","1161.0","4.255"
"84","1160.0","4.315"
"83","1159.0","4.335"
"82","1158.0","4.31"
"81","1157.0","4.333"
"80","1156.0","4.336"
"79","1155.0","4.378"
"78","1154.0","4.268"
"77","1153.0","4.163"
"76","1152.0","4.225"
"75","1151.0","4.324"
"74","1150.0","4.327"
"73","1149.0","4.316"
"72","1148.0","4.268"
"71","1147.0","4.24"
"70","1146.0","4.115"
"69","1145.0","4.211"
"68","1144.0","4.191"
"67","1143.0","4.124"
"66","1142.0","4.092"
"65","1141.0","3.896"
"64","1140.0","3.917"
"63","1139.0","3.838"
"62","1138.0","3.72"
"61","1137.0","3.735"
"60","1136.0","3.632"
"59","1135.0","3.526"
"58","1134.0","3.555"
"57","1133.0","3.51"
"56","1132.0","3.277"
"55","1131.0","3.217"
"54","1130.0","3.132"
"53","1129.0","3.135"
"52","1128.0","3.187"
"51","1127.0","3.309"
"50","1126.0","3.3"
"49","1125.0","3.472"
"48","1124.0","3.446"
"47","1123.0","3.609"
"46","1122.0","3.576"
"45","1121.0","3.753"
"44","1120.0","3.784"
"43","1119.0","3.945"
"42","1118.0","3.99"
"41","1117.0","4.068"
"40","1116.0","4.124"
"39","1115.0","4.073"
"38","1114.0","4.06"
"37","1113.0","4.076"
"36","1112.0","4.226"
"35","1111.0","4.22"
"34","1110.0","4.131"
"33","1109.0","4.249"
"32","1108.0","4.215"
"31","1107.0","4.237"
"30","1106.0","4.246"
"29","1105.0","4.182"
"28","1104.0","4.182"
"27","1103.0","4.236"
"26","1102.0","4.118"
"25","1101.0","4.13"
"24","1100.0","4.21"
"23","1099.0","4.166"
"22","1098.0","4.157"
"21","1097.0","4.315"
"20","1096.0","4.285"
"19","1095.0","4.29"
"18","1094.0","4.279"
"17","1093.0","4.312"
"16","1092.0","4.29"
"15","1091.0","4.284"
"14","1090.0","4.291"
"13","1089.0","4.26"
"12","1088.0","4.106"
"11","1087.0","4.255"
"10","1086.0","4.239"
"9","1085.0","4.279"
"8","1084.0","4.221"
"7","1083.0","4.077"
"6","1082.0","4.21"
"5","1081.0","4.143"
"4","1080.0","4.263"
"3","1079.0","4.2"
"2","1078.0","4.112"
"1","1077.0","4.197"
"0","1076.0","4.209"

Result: 1084.0 yr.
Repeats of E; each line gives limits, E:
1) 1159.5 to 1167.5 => 1160.0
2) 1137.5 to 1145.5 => 1142.0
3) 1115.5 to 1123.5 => 1116.0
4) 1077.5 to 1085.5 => 1078.0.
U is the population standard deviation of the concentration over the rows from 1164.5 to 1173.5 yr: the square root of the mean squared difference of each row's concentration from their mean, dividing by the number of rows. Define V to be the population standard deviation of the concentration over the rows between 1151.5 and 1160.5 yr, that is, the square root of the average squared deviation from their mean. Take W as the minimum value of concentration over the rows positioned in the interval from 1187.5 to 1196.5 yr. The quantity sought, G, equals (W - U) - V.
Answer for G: 3.76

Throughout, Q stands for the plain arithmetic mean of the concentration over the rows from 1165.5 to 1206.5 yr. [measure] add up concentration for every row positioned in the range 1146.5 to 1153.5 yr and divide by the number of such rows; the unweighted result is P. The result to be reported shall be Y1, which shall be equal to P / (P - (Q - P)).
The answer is 0.97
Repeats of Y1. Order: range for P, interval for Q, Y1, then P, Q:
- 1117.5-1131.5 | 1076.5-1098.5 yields 1.27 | 3.5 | 4.23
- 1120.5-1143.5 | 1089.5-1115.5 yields 1.22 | 3.6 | 4.21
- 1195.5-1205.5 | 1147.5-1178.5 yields 1.17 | 3.8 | 4.34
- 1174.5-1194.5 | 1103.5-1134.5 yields 0.90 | 4.2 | 3.79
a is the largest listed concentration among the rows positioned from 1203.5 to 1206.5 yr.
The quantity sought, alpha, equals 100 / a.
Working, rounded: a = 3.904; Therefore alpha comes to 25.6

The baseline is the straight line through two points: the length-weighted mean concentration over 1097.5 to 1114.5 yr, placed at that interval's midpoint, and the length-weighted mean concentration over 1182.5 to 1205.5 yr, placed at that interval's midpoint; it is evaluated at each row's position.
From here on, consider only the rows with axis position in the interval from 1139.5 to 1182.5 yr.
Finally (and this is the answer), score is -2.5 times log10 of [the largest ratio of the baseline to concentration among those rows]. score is -0.05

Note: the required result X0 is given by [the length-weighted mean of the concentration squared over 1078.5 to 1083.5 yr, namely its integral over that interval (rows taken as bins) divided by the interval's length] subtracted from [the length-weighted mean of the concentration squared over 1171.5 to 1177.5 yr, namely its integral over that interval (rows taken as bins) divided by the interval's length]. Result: 2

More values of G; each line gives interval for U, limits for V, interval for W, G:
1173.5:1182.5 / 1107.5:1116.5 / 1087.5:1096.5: 3.99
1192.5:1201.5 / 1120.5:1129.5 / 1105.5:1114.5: 3.79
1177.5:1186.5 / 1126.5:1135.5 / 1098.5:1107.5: 3.87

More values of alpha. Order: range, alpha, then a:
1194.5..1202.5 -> 25.7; 3.889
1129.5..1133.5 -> 28.5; 3.51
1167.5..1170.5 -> 23.0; 4.348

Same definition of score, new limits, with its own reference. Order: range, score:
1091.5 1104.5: -0.02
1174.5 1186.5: 0.05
